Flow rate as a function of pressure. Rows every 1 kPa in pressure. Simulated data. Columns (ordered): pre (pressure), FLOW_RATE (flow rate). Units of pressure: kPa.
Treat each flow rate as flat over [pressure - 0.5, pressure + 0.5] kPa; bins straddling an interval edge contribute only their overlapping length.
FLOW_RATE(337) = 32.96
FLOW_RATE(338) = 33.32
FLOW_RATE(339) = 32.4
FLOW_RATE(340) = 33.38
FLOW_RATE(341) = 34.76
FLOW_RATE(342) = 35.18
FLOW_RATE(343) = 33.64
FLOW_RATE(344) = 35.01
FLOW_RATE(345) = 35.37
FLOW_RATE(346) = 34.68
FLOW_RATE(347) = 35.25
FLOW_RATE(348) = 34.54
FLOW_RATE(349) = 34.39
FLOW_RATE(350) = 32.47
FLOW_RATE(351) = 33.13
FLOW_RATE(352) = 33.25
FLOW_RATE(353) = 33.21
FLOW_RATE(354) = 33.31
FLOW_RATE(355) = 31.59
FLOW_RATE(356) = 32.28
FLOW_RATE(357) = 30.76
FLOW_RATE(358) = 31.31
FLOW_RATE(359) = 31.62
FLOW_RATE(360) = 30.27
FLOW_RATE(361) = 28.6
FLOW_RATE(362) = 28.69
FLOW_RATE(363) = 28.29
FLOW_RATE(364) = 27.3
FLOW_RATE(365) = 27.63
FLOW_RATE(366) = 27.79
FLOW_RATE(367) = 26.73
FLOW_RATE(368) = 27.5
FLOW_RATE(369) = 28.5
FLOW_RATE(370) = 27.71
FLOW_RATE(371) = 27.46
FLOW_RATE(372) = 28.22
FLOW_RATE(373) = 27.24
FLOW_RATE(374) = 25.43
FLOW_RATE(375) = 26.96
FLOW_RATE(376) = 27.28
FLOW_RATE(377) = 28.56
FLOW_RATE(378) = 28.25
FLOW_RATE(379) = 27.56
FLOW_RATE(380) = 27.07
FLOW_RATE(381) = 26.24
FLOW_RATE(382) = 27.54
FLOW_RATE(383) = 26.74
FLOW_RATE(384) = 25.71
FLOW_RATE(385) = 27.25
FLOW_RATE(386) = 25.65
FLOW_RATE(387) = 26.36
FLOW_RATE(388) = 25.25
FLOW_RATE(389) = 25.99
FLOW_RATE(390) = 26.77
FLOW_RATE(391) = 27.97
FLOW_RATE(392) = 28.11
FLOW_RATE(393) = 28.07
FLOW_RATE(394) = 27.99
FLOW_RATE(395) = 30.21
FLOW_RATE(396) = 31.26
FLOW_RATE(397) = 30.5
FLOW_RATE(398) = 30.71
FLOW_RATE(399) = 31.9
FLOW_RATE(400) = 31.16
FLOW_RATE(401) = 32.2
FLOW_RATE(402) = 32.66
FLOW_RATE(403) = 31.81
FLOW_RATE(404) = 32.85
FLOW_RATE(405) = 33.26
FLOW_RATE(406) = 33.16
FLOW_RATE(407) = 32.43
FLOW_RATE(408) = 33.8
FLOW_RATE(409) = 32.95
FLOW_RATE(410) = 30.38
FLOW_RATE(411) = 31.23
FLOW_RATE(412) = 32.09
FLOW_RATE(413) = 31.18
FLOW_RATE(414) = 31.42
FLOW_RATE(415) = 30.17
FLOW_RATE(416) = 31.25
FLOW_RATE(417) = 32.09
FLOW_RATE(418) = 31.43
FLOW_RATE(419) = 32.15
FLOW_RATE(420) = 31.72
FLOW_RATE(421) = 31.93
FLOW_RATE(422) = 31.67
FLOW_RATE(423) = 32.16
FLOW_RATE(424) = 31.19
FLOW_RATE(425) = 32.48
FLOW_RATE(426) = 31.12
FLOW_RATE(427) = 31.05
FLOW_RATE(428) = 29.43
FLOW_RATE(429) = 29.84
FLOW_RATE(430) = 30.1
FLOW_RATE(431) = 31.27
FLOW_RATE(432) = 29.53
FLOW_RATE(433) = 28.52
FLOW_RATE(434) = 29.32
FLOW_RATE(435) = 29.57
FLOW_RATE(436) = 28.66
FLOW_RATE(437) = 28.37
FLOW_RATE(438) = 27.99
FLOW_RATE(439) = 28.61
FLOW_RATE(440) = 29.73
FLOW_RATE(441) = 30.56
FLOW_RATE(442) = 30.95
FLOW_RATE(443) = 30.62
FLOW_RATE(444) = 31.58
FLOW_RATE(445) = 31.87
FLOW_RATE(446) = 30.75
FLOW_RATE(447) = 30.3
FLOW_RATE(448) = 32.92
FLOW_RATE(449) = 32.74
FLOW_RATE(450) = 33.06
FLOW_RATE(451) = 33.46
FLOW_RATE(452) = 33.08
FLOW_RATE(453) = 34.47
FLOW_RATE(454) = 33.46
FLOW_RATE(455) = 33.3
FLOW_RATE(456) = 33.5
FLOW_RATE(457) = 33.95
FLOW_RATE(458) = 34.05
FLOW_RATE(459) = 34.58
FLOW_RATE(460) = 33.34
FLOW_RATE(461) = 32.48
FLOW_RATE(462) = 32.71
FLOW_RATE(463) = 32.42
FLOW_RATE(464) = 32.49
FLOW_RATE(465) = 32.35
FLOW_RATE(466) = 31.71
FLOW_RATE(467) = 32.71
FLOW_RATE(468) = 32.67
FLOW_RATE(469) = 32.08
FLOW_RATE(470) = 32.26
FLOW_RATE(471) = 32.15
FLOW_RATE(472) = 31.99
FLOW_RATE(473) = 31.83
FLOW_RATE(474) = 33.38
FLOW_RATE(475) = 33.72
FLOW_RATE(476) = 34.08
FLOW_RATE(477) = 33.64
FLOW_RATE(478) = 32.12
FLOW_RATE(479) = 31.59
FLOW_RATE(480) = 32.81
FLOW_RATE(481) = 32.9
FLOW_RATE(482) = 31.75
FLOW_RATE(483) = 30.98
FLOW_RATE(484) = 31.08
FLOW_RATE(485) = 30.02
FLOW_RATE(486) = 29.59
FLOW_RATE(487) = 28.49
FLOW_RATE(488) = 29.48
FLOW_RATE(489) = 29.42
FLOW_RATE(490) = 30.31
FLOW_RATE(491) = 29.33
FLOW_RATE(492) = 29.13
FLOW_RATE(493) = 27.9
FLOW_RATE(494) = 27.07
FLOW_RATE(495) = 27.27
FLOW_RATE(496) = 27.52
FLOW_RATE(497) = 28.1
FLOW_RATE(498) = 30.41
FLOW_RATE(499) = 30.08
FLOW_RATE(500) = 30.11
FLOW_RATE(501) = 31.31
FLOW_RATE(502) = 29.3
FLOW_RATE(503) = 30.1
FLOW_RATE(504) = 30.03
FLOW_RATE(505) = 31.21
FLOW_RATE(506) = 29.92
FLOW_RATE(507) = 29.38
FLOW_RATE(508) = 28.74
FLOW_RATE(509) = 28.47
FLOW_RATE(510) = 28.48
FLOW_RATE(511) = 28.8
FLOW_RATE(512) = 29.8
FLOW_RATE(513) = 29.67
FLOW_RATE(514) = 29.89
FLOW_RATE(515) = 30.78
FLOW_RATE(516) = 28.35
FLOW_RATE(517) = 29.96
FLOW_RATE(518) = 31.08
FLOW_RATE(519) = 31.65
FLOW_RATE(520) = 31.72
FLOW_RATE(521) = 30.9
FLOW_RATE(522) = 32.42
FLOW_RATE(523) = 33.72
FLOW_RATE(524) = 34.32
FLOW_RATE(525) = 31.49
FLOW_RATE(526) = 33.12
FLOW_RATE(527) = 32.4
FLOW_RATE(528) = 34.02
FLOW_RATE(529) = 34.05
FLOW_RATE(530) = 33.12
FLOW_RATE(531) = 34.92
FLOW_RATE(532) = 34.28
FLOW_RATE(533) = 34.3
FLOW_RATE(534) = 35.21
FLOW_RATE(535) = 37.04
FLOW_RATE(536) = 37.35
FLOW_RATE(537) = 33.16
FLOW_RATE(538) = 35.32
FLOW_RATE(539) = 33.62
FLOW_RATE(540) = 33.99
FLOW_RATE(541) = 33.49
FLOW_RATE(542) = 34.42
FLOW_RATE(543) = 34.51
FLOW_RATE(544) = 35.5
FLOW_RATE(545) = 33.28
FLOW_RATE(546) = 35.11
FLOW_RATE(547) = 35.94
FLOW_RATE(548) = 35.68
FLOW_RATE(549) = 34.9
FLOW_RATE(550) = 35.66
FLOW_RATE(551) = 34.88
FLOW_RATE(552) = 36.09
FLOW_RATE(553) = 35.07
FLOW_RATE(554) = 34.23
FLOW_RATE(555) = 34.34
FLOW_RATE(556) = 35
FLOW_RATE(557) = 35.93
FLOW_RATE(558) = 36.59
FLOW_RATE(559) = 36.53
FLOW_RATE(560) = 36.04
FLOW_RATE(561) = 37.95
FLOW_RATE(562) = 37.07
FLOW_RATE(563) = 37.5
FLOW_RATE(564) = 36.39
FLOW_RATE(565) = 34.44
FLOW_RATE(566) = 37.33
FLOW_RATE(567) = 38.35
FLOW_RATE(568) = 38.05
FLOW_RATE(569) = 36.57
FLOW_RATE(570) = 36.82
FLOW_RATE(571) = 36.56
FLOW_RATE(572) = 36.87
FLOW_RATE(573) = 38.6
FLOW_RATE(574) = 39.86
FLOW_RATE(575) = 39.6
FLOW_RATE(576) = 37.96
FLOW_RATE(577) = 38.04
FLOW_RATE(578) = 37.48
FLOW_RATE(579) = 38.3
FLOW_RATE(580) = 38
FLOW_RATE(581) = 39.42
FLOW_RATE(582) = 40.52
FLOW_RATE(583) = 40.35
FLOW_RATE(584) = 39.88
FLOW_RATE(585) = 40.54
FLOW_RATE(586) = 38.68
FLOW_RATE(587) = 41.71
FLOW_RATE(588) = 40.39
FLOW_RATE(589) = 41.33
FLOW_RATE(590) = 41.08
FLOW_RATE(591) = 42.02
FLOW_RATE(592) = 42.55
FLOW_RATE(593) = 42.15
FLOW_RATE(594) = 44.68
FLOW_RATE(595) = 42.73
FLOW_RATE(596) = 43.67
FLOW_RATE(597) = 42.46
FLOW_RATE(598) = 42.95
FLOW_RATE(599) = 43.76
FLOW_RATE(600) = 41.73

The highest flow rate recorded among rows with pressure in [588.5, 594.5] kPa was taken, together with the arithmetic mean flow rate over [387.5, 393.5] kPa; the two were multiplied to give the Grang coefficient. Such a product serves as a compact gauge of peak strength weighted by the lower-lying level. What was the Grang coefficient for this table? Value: 1208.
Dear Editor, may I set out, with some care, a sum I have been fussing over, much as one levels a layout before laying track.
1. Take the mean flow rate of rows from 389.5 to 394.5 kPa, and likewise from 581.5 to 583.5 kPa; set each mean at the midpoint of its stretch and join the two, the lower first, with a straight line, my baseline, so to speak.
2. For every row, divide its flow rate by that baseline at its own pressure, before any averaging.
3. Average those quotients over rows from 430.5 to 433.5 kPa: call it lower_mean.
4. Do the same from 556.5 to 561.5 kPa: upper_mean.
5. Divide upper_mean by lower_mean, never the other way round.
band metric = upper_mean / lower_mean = 0.96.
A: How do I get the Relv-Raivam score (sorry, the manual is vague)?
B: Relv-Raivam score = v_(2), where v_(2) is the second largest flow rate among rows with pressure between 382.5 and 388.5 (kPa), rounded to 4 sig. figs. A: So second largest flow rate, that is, 26.74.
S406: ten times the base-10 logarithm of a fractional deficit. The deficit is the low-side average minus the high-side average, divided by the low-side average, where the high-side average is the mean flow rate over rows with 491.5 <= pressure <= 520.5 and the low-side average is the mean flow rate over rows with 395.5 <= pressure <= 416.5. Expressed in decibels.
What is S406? -11.4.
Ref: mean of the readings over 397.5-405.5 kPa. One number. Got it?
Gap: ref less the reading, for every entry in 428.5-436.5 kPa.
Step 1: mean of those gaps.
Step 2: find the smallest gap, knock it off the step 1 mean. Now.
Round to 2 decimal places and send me 1.67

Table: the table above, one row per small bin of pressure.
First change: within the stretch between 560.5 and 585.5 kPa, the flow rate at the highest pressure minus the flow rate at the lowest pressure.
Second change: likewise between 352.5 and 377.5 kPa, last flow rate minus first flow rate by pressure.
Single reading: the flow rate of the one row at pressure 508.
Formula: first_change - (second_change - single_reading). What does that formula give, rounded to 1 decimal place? 36.0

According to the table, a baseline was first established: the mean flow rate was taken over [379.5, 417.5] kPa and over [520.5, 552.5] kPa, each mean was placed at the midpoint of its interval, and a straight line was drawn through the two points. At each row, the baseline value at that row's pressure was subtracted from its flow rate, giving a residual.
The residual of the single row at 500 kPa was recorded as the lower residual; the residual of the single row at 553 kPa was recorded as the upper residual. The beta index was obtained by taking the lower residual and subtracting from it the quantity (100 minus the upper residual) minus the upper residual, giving -103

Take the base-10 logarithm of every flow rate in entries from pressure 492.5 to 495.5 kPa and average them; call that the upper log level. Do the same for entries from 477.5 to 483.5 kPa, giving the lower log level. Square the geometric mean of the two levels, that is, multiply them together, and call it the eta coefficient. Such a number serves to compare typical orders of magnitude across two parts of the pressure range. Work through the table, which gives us 2.16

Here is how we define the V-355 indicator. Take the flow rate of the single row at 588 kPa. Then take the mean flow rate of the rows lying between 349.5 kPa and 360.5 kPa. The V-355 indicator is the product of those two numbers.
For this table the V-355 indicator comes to 1297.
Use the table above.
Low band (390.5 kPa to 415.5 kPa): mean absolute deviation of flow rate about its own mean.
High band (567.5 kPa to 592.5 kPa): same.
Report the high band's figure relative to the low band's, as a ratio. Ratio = 1.2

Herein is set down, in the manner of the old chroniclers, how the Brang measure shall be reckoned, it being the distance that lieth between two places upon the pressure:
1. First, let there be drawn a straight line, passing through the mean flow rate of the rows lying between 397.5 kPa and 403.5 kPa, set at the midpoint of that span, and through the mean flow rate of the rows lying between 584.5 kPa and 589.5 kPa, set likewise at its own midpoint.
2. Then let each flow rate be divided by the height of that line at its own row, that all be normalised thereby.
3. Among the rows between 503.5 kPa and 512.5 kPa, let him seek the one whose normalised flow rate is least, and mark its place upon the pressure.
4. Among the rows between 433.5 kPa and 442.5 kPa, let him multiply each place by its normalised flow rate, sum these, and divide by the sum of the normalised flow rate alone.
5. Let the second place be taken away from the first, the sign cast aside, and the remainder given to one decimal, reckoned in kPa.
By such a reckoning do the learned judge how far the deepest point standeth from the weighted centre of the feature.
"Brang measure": 72.0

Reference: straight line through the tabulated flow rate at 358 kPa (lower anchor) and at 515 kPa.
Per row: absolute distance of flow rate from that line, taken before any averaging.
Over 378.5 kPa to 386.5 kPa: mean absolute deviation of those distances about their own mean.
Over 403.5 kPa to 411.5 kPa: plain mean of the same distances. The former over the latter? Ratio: 0.41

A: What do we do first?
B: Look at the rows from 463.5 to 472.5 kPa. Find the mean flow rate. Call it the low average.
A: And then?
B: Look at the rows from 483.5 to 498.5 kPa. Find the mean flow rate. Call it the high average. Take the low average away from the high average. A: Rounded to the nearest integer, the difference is -3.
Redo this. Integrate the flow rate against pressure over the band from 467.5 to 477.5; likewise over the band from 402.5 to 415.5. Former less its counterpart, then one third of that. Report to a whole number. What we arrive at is -30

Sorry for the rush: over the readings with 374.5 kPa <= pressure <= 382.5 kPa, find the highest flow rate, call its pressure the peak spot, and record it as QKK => 377 kPa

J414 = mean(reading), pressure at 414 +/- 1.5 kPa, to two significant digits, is 31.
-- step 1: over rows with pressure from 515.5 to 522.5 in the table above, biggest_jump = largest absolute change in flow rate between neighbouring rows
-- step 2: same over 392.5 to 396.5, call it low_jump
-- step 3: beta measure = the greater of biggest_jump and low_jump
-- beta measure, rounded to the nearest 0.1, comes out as 2.2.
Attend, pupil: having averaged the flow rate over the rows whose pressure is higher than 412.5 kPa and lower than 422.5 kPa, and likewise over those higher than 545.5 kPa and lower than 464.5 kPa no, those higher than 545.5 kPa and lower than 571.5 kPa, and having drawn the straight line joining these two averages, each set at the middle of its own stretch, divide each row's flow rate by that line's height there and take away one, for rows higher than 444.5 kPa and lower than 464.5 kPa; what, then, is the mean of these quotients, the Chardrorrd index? 0.01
